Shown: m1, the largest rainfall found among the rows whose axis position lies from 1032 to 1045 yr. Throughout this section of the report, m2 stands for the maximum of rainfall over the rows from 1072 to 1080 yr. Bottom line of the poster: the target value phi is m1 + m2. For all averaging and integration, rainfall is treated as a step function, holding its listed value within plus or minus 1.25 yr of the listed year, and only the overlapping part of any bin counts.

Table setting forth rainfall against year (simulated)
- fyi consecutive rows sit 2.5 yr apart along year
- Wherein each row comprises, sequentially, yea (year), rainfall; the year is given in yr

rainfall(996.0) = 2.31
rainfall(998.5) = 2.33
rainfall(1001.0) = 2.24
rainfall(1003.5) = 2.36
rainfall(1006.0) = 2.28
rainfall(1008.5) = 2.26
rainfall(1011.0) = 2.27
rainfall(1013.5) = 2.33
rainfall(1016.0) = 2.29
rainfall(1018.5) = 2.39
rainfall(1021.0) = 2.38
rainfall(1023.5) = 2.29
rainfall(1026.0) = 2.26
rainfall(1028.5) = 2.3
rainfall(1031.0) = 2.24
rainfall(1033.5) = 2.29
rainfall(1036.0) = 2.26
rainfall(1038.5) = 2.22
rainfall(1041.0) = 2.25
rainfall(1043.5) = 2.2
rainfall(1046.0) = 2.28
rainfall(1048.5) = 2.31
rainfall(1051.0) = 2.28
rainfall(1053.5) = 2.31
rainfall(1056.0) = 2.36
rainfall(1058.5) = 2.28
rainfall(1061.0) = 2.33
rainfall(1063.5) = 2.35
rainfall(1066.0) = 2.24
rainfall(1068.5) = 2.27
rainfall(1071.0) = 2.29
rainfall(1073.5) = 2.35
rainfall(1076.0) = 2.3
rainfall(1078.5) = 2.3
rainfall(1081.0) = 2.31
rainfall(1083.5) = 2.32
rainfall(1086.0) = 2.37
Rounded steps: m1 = 2.29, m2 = 2.35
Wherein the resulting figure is 4.64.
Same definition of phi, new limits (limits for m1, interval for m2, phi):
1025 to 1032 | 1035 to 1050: 4.61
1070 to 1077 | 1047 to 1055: 4.66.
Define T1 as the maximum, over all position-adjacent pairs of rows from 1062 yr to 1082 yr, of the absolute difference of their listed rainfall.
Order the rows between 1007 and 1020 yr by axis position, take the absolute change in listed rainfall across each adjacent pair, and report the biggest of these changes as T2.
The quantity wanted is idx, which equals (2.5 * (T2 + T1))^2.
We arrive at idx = 0.276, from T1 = 0.110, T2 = 0.100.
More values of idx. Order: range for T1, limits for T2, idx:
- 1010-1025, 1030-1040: 0.141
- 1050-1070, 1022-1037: 0.181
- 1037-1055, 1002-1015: 0.160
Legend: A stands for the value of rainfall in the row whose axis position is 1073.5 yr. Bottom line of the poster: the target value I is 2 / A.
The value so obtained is 0.851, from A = 2.35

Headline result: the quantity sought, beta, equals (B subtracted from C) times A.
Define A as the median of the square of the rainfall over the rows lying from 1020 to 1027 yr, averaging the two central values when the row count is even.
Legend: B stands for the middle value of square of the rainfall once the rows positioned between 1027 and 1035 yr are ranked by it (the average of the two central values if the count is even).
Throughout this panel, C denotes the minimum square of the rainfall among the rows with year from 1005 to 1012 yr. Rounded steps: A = 5.24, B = 5.24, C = 5.11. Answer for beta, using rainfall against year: -0.72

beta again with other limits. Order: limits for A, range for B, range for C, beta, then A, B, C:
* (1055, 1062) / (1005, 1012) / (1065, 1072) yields -0.73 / 5.43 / 5.15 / 5.02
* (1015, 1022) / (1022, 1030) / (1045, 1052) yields -0.26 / 5.66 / 5.24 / 5.20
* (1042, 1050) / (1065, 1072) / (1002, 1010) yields -0.24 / 5.20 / 5.15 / 5.11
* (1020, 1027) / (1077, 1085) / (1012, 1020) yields -0.48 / 5.24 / 5.34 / 5.24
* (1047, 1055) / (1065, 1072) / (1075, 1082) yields 0.73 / 5.34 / 5.15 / 5.29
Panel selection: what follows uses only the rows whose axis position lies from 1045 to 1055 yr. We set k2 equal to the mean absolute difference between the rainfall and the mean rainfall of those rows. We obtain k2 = 0.015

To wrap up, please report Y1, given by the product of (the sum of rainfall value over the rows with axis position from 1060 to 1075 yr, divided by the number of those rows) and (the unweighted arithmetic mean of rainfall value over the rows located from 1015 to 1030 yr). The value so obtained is 5.34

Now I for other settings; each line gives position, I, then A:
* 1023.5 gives 0.873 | 2.29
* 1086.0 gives 0.844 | 2.37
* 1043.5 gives 0.909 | 2.2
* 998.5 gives 0.858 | 2.33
